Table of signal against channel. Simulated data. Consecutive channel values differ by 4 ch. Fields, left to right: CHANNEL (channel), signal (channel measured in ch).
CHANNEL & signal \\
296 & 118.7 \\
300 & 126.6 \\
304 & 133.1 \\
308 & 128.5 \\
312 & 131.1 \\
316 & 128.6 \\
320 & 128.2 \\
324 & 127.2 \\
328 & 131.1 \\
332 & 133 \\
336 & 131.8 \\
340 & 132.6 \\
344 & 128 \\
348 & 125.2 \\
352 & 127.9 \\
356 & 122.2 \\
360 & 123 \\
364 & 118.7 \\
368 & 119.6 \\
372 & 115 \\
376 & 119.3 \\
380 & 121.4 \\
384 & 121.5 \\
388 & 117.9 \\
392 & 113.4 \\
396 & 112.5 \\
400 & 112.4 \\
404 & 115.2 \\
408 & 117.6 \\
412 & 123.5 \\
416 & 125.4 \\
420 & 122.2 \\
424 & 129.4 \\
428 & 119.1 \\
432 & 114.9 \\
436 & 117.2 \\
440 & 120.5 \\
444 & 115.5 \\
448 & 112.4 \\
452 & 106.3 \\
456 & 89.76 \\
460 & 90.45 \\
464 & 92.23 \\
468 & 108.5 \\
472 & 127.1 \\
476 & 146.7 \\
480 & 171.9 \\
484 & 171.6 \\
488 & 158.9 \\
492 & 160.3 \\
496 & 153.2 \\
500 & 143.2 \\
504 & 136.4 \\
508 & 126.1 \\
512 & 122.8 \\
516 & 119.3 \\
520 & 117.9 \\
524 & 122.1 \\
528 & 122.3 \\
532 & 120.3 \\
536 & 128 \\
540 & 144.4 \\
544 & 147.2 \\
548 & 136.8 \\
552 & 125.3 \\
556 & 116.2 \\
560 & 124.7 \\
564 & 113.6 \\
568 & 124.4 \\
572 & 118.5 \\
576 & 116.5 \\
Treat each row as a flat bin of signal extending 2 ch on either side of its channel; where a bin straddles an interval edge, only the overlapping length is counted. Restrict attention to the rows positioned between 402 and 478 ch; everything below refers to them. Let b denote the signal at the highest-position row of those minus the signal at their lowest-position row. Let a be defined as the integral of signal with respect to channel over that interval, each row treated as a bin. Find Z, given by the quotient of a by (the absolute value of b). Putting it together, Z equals 279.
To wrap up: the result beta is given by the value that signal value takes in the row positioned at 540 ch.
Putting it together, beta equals 144.4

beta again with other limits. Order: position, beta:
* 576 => 116.5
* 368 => 119.6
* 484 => 171.6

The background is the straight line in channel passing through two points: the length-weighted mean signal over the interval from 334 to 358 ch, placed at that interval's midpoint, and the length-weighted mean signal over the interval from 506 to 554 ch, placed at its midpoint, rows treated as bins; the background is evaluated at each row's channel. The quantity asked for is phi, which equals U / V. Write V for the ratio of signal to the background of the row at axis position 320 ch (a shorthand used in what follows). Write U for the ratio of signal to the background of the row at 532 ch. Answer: 0.94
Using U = 0.94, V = 1.00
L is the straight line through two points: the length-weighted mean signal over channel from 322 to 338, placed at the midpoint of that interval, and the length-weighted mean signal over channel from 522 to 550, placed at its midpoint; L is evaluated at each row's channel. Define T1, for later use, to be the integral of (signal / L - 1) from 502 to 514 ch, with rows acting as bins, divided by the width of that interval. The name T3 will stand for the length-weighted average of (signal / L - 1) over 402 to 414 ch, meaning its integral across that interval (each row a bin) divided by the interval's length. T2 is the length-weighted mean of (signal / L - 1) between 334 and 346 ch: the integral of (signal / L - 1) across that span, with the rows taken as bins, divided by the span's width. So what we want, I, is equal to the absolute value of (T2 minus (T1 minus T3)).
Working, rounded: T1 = -0.02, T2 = 0.000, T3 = -0.09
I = 0.071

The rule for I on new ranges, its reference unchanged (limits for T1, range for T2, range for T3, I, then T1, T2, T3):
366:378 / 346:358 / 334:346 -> 0.055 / -0.10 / -0.044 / 0.00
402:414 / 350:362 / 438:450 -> 0.071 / -0.09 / -0.050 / -0.11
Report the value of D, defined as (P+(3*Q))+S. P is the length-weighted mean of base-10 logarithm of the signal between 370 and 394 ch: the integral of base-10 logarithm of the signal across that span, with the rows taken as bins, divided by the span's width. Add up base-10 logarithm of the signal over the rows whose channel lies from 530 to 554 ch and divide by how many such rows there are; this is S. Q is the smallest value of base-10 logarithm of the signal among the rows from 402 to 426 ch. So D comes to 10.4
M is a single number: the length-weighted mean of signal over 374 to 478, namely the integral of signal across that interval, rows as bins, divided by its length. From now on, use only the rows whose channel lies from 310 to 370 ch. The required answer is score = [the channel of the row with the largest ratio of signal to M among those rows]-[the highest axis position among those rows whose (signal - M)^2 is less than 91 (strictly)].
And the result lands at -36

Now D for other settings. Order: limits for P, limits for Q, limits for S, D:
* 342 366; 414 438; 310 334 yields 10.4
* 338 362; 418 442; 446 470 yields 10.3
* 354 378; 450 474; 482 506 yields 10.1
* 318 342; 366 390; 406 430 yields 10.4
